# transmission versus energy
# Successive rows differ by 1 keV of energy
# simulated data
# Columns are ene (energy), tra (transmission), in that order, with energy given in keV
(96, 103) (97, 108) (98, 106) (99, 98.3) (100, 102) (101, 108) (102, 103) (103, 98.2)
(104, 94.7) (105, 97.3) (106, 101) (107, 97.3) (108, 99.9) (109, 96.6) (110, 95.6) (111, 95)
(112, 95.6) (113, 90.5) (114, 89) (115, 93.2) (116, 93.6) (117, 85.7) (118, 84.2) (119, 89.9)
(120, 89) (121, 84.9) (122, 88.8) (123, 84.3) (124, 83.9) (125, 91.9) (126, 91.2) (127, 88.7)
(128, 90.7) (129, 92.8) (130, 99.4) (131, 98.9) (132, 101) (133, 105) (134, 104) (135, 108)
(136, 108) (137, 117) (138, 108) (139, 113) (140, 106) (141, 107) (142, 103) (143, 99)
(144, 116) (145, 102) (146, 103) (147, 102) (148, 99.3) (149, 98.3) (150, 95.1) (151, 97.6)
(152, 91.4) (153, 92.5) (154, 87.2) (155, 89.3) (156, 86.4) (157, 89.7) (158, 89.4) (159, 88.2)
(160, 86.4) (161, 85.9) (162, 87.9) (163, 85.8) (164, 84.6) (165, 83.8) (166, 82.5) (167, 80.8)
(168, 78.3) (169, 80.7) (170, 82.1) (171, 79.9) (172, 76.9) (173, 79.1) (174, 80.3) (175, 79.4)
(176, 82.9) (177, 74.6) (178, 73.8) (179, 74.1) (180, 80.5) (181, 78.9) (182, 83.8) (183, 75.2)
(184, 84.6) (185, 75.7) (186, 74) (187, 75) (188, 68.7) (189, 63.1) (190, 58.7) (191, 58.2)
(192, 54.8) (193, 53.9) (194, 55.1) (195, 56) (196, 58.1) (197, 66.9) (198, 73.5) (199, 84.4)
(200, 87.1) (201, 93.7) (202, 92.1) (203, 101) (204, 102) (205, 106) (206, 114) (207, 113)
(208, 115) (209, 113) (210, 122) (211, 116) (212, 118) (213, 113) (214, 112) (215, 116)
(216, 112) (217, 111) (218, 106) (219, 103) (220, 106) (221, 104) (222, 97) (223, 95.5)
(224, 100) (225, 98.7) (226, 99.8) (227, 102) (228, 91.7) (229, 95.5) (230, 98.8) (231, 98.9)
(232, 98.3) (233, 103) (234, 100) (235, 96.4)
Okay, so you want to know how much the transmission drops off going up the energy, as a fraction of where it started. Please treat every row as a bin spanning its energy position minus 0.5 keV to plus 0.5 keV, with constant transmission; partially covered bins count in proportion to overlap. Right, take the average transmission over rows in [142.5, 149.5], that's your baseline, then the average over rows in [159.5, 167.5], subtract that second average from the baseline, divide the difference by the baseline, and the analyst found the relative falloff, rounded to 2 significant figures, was 0.18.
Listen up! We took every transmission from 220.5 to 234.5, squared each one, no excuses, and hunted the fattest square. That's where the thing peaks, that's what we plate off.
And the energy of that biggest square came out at 221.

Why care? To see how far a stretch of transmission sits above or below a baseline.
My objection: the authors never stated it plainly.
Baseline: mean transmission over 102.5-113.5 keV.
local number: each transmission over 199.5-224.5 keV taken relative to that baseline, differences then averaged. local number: 10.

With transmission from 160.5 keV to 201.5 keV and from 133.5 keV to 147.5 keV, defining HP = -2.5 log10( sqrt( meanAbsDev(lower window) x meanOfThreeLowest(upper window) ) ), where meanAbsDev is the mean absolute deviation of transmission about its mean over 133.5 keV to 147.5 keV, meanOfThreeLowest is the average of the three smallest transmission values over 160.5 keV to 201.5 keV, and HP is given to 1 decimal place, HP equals -2.9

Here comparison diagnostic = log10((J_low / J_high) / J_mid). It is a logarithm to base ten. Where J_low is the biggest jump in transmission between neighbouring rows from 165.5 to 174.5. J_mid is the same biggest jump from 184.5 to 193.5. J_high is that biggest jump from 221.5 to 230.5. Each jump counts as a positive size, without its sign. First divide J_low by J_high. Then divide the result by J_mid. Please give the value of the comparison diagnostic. -1.3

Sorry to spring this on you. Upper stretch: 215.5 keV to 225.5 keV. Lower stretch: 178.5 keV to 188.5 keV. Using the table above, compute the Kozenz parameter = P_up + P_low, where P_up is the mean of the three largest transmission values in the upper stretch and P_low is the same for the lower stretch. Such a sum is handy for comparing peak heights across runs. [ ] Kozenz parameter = 193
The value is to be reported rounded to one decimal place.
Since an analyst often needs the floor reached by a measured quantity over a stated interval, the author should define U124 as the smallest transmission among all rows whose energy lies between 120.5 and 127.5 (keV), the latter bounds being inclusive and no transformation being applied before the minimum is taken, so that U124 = 83.9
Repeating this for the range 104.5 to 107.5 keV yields 97.3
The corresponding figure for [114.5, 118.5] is 84.2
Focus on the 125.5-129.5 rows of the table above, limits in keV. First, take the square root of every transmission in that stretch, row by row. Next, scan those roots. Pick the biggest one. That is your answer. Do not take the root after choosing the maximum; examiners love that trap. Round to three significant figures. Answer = 9.63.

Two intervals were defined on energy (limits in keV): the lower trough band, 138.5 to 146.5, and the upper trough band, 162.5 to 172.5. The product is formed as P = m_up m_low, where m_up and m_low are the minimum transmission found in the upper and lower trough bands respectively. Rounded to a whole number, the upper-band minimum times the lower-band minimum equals 7613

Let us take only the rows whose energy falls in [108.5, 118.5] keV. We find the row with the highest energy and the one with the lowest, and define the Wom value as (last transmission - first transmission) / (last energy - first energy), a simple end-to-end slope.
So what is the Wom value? -1.4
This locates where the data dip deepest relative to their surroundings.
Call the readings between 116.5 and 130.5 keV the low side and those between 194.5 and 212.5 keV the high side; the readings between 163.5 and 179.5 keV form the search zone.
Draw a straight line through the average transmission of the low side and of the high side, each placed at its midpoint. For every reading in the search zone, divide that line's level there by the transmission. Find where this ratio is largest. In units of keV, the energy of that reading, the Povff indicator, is 178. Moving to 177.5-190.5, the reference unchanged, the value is 190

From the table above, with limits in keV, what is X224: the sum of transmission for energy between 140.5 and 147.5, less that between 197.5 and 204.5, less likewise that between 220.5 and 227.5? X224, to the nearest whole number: -599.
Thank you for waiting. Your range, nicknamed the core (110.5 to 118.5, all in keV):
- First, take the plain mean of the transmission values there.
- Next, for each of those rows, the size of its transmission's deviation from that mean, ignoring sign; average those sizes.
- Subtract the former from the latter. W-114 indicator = -87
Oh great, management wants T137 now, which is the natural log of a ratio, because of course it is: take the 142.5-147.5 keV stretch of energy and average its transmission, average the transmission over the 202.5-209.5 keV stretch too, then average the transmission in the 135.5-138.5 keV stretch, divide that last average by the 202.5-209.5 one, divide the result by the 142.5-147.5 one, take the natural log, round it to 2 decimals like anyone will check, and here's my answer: -4.63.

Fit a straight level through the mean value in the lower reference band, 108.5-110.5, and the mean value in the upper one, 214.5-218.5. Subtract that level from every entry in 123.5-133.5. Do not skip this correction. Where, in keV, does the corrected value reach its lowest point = 124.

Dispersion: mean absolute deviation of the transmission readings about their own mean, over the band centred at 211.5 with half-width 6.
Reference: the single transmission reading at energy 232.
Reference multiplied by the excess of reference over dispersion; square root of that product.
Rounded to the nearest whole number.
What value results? 97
